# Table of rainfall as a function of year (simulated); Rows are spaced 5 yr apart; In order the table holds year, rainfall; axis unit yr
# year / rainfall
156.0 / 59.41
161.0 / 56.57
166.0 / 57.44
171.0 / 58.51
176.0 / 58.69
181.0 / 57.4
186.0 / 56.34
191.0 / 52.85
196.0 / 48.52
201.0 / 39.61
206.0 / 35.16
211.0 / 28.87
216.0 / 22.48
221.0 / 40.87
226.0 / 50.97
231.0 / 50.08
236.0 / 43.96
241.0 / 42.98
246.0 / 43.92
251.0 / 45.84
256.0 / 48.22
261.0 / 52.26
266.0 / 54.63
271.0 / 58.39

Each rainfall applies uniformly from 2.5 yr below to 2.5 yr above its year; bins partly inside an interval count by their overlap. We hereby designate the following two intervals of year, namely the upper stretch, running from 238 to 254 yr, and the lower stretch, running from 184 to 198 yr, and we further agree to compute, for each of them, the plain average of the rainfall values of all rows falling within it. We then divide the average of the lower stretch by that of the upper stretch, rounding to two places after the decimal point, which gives 1.19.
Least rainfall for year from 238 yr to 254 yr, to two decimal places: 42.98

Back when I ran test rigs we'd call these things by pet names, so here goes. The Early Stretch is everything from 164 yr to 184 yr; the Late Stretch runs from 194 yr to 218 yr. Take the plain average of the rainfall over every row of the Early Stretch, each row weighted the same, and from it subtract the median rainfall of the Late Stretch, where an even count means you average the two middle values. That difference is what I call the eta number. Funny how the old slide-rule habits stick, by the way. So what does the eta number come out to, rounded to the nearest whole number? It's 23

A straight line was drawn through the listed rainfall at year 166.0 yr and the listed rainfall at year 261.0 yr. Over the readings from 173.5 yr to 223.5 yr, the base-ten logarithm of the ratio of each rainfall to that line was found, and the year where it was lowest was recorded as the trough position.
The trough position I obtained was 216.0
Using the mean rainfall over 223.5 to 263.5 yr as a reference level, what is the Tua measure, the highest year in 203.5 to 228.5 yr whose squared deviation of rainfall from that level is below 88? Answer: 226.0 yr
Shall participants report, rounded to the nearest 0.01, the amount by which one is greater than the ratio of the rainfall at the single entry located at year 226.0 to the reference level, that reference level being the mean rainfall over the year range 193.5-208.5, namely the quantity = -0.24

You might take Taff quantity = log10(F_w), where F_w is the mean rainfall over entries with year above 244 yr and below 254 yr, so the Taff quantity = 1.65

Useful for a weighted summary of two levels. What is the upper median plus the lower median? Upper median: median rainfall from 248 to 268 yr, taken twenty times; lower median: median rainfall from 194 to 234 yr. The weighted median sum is 1045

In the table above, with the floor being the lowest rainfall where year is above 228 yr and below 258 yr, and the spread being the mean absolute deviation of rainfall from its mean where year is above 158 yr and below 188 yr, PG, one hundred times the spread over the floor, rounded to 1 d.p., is 1.7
